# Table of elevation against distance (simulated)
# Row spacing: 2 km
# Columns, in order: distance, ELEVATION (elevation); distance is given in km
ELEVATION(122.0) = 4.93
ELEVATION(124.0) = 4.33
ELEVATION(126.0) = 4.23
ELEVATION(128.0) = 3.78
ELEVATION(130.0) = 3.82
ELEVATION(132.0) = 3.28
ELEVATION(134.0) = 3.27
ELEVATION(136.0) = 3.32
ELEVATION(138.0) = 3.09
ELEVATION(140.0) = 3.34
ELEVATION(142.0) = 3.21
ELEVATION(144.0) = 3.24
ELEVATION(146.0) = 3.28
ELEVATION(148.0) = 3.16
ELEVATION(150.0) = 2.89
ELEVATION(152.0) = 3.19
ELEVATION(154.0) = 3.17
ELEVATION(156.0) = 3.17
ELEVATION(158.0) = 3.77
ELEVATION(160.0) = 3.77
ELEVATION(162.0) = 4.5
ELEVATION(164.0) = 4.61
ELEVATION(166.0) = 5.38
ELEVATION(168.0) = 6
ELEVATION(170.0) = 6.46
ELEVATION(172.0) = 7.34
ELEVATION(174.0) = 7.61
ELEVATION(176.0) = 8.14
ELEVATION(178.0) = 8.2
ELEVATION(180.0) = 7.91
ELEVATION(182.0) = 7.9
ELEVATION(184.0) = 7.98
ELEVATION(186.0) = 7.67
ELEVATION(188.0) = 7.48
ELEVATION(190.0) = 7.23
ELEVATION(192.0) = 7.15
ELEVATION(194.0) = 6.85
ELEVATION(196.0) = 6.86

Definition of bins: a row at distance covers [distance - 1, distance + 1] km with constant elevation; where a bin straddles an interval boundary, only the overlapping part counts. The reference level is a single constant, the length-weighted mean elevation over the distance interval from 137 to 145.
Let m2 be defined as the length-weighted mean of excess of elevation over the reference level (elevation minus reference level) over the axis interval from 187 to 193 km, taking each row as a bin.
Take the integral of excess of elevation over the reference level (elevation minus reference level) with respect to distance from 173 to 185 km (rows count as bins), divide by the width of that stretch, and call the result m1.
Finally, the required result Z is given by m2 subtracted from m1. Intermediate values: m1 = 5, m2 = 4.1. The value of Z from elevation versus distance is 0.7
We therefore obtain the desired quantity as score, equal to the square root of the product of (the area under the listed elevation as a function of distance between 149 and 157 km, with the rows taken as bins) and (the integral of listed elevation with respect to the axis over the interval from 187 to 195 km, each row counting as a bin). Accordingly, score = 38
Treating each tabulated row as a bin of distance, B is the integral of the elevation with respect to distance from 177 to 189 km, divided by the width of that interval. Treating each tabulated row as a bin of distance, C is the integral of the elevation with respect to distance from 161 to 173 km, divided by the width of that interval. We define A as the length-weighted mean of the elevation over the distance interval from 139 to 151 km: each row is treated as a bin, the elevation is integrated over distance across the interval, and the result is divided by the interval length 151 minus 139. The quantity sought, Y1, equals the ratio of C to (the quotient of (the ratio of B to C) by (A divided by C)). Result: 2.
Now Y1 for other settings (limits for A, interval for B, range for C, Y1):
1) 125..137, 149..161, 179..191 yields 8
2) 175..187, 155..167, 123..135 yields 7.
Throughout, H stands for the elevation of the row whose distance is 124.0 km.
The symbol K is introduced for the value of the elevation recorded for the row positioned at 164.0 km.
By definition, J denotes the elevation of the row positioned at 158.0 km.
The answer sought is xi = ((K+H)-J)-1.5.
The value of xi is 3.7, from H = 4.33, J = 3.77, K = 4.61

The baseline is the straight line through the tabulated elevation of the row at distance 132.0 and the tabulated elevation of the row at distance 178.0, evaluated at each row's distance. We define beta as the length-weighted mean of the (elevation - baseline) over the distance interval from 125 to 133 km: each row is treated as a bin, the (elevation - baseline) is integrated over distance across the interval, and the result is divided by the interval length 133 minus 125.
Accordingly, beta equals 0.8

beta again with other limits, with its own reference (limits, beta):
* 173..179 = 0.0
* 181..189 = -1.2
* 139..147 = -1.2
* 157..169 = -1.9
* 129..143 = -0.4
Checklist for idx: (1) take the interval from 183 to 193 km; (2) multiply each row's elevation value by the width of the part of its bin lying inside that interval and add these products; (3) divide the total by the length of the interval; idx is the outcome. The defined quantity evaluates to 7.5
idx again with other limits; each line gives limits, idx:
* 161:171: 5.4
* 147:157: 3.1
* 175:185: 8.0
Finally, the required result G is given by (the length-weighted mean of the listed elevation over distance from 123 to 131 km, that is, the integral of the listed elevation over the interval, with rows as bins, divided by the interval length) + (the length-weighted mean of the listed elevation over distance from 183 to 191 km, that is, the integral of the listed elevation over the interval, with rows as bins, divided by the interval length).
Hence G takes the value 12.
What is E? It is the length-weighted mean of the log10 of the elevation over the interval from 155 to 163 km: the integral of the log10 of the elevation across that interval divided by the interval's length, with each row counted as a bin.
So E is 0.58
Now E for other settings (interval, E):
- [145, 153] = 0.50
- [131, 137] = 0.52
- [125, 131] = 0.60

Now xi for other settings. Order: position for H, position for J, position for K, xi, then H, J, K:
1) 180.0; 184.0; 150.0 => 1.3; 7.91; 7.98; 2.89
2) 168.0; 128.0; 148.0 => 3.9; 6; 3.78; 3.16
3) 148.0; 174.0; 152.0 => -2.8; 3.16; 7.61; 3.19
